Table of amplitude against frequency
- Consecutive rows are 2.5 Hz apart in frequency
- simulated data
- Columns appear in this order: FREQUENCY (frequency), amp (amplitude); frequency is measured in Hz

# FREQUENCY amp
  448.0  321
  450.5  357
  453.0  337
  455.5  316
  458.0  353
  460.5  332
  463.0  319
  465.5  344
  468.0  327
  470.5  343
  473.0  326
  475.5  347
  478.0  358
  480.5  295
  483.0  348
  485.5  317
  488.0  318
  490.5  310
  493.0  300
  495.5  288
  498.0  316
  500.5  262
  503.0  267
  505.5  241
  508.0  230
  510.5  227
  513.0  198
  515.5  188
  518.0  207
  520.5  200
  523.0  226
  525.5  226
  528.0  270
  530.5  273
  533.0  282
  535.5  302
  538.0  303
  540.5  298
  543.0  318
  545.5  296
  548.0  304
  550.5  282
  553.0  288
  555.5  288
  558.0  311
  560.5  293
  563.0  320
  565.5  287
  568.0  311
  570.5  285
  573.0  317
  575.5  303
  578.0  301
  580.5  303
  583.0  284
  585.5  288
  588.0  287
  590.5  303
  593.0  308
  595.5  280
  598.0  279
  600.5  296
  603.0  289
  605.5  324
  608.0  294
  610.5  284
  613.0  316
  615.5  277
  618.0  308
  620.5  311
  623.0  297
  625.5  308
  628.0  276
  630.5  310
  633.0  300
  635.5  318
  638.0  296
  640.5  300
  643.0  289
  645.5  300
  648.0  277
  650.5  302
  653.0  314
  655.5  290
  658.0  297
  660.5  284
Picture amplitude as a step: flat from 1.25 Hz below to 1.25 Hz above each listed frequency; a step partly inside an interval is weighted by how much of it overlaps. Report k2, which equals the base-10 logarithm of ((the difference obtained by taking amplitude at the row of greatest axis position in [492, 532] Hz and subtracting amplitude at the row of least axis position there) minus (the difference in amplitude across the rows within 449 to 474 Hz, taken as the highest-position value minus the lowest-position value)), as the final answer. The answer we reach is 0.6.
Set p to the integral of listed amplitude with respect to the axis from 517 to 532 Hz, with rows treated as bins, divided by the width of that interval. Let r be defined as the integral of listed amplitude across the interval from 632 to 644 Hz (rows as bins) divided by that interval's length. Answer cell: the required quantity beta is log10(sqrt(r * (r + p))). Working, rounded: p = 235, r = 301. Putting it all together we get 2.604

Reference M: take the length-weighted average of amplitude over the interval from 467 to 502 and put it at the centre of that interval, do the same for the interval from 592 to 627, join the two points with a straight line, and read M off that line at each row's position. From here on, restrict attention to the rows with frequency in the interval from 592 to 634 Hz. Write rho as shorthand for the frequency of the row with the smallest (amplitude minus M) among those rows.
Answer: 598.0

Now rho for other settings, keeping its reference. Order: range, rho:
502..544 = 515.5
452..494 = 480.5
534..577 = 550.5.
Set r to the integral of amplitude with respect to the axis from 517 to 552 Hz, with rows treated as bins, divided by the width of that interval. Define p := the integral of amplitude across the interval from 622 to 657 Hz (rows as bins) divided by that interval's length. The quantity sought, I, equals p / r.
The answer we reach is 1.10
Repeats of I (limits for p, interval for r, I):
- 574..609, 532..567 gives 0.99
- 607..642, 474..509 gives 1.00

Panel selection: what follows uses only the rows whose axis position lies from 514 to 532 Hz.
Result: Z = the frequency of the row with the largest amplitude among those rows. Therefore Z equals 530.5 Hz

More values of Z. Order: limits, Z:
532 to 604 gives 563.0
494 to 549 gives 543.0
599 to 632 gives 605.5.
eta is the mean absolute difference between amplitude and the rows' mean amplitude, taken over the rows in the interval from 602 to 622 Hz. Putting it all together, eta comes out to 14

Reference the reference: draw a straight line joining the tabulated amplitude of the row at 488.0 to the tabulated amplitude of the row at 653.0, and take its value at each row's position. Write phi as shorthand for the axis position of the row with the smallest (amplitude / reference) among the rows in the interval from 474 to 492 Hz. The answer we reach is 480.5 Hz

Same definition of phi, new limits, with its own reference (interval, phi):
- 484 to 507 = 505.5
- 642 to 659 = 648.0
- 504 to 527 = 515.5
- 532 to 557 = 533.0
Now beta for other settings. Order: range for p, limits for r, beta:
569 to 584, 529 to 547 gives 2.623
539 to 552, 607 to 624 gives 2.625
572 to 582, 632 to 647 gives 2.630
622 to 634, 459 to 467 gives 2.660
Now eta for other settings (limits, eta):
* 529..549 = 10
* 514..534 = 31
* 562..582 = 9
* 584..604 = 8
